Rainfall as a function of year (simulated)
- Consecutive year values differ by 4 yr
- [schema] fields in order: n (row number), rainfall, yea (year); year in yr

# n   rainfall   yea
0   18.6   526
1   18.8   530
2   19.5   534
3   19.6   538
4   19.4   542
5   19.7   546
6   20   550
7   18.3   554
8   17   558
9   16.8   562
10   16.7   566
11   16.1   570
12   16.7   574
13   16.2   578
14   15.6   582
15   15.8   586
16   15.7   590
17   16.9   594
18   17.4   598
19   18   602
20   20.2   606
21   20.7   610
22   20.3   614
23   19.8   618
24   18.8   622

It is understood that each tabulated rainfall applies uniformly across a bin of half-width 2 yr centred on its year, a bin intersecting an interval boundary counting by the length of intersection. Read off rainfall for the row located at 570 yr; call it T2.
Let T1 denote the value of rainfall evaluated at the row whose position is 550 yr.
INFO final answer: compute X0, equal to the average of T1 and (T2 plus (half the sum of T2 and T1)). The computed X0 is 27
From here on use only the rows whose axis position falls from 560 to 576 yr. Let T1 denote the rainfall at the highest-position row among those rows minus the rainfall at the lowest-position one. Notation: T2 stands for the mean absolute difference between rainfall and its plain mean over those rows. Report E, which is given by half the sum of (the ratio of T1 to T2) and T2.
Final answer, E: -0.1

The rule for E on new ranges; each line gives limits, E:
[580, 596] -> 1.7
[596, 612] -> 1.9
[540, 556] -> -0.8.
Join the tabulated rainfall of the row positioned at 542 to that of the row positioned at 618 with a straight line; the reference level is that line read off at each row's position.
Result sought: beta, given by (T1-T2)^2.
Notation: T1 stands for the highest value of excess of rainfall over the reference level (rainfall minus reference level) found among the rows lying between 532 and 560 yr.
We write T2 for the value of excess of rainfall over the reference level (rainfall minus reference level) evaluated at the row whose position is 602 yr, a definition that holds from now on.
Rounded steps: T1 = 0.6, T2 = -1.7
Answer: 5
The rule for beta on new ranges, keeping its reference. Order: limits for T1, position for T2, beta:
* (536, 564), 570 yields 16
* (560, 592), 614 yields 10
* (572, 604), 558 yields 1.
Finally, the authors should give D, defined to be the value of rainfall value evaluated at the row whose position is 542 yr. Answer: 19.4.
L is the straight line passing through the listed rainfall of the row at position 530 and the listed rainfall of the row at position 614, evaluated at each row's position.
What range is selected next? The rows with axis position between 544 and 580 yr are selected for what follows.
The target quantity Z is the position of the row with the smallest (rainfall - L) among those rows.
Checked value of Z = 578 yr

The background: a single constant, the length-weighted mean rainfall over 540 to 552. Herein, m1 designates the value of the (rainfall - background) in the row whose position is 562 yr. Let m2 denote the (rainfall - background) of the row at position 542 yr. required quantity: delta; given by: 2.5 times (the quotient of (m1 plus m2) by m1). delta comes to 2.8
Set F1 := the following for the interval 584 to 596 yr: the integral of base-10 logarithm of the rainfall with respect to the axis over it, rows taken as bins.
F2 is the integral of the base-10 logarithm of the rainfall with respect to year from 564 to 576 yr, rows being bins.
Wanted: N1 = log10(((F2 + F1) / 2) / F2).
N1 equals 0.00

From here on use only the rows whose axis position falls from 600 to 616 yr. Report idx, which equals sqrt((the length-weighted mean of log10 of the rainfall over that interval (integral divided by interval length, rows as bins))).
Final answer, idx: 1.14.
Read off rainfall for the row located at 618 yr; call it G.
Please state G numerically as 19.8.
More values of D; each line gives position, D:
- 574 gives 16.7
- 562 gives 16.8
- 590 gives 15.7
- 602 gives 18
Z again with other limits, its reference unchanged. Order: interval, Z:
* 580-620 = 590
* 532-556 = 554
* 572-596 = 590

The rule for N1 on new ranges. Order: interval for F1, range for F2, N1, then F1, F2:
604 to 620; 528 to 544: 0.00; 21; 20.6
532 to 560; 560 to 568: 0.37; 36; 9.8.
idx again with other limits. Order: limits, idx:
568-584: 1.10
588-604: 1.11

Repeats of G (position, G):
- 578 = 16.2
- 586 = 15.8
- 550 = 20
